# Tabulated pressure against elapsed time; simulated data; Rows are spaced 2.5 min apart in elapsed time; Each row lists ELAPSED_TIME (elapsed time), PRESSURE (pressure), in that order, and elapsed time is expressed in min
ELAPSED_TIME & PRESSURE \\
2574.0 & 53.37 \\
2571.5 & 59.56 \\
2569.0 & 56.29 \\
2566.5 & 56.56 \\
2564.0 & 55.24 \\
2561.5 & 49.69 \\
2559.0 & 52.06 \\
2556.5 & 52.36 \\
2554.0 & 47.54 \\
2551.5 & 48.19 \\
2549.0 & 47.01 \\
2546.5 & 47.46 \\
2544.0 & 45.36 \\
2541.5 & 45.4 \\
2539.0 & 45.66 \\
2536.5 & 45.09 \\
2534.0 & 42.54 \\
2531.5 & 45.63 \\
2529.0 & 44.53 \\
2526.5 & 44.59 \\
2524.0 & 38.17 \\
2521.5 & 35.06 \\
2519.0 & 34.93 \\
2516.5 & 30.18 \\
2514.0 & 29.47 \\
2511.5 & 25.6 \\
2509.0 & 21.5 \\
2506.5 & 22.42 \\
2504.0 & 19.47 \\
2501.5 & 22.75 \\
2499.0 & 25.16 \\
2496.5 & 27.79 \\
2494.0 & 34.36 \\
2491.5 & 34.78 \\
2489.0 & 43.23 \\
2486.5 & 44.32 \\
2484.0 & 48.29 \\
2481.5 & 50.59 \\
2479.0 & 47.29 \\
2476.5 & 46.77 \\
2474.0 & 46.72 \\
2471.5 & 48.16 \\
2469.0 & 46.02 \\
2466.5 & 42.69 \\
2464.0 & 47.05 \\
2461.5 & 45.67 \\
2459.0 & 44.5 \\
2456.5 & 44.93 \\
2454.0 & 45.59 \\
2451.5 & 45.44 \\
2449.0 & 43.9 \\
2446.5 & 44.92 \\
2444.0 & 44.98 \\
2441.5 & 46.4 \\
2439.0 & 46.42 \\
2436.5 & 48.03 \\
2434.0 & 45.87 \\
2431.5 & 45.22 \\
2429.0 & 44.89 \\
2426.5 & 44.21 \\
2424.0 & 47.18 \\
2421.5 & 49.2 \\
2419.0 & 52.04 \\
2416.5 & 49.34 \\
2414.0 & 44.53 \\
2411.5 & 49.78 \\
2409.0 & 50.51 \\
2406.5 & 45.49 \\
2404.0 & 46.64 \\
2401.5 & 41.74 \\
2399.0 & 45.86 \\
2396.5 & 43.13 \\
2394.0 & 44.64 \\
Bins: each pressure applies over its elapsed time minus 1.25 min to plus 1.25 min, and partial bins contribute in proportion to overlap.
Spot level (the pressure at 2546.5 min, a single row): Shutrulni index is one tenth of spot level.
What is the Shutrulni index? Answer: 4.75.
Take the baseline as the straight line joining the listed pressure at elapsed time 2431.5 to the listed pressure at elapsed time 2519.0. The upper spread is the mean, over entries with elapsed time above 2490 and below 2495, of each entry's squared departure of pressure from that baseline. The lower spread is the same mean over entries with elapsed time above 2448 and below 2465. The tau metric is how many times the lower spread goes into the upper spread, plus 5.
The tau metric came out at 6.1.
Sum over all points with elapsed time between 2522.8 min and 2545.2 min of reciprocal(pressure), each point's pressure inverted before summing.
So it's 0.205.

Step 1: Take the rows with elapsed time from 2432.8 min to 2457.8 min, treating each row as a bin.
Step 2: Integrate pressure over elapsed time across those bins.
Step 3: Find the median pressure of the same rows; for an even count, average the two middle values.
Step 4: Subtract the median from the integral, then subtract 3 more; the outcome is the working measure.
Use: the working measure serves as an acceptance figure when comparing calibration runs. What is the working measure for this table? 1093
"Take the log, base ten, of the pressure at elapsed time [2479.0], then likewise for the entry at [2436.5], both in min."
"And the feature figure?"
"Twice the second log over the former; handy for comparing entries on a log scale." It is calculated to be 2.01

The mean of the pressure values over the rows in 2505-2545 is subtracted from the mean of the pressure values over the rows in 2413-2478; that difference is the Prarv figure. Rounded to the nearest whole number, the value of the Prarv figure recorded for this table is 9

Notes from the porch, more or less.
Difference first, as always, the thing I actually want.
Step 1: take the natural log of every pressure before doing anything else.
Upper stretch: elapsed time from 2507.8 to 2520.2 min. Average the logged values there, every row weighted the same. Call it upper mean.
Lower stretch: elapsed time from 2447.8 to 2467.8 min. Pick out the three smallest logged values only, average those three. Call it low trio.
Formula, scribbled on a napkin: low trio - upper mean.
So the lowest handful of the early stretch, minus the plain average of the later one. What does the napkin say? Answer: 0.446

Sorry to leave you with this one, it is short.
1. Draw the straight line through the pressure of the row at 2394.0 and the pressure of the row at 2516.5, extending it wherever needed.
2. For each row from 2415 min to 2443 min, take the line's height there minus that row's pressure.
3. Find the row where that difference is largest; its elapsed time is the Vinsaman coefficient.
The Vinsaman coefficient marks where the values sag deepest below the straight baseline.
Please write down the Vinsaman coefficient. 2426.5 min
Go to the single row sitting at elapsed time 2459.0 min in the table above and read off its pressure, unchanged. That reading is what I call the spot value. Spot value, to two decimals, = 44.50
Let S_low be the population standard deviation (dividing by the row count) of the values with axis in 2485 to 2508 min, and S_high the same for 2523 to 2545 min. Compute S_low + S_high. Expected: 10.9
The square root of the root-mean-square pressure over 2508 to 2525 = 5.6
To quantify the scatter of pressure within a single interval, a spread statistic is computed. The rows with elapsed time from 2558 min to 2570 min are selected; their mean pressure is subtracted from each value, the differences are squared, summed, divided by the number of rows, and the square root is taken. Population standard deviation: 2.7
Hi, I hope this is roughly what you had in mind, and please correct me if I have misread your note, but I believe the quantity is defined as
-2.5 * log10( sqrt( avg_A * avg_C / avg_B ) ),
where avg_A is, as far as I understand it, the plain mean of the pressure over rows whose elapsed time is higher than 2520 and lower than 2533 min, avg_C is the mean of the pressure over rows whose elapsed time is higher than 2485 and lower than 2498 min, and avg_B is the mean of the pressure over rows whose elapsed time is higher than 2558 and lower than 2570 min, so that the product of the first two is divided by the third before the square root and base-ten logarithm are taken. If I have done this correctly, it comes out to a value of -1.82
